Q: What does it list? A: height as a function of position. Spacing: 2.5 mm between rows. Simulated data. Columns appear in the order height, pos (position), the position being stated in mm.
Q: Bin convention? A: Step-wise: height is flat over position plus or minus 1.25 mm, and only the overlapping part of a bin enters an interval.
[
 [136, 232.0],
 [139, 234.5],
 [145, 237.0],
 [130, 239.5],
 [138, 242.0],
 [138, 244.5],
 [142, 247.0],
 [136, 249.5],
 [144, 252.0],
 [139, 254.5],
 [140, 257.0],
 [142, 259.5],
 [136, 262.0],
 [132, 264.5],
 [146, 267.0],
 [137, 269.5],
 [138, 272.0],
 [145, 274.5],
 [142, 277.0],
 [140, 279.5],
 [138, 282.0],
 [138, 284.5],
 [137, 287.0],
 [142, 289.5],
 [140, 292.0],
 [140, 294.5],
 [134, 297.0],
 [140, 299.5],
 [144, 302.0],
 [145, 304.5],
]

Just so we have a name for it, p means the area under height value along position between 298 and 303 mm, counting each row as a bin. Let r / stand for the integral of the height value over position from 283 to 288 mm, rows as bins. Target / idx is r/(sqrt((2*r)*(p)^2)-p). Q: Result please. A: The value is 0.0269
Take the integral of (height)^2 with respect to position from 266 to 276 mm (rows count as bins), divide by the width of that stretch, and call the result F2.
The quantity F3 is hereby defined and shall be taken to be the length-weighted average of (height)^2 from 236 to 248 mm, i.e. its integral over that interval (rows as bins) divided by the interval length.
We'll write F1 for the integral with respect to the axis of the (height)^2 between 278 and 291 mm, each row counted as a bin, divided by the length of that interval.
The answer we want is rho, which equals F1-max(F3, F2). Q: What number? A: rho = -664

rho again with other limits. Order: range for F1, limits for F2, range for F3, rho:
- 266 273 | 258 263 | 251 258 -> -189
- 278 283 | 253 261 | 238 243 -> -312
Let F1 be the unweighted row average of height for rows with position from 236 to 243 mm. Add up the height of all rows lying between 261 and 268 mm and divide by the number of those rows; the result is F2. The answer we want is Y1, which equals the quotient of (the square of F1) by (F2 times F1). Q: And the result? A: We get 1.00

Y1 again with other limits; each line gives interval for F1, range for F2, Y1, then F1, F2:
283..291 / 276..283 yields 0.99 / 139.0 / 140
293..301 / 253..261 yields 0.98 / 138.0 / 140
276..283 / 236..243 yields 1.02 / 140.0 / 138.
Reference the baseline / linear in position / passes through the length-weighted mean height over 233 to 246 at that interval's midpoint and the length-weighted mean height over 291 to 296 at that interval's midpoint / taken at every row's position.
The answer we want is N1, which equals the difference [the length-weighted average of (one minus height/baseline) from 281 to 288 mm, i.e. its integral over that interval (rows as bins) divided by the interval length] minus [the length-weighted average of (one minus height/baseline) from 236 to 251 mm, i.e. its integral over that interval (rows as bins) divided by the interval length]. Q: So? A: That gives 0.012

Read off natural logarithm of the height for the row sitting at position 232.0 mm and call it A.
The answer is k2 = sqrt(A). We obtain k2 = 2.22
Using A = 4.91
